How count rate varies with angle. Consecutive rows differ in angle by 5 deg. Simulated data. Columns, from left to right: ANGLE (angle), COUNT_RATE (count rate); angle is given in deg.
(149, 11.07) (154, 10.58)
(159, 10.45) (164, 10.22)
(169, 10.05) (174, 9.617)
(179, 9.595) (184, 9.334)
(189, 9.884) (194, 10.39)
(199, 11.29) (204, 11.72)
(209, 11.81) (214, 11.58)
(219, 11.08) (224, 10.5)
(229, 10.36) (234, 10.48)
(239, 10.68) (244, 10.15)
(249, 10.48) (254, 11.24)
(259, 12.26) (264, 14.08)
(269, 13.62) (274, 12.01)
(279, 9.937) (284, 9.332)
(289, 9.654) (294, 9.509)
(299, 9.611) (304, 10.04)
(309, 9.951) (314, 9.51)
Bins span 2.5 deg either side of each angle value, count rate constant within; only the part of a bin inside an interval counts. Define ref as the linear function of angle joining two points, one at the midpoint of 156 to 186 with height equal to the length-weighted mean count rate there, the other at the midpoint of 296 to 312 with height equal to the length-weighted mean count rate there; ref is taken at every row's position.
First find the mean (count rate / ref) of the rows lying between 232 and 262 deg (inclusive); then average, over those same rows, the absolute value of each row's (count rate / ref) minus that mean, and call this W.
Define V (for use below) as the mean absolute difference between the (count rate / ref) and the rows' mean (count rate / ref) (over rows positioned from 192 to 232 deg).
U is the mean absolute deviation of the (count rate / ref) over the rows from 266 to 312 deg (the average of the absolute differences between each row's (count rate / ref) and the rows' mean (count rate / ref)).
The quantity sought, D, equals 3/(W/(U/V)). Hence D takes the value 107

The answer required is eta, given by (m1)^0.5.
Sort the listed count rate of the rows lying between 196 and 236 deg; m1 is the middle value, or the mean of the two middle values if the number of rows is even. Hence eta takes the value 3.34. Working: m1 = 11.2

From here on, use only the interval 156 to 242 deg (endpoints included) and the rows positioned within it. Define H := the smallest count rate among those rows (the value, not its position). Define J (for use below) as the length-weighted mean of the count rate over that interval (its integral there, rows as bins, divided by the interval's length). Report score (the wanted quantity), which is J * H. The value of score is 98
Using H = 9.334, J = 10.5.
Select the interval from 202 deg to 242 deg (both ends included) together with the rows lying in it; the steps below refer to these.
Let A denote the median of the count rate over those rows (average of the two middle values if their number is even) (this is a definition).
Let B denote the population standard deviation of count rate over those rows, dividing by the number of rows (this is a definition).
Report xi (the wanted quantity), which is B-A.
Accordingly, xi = -10.32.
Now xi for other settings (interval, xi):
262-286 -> -10.11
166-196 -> -9.41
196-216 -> -11.45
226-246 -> -10.23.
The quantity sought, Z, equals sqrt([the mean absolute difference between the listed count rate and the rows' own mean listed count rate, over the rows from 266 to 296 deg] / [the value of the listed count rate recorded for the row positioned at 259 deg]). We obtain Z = 0.34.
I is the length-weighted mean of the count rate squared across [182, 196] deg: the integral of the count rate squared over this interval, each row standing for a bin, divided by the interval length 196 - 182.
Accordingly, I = 98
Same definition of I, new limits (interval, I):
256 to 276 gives 169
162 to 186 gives 95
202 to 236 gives 123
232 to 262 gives 120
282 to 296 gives 90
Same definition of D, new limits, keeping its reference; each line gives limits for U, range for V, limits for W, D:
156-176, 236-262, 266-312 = 11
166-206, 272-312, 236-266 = 35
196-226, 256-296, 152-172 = 35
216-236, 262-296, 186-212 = 6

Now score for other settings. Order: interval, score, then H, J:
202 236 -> 115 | 10.36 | 11.1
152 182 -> 97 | 9.595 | 10.1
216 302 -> 102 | 9.332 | 10.9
